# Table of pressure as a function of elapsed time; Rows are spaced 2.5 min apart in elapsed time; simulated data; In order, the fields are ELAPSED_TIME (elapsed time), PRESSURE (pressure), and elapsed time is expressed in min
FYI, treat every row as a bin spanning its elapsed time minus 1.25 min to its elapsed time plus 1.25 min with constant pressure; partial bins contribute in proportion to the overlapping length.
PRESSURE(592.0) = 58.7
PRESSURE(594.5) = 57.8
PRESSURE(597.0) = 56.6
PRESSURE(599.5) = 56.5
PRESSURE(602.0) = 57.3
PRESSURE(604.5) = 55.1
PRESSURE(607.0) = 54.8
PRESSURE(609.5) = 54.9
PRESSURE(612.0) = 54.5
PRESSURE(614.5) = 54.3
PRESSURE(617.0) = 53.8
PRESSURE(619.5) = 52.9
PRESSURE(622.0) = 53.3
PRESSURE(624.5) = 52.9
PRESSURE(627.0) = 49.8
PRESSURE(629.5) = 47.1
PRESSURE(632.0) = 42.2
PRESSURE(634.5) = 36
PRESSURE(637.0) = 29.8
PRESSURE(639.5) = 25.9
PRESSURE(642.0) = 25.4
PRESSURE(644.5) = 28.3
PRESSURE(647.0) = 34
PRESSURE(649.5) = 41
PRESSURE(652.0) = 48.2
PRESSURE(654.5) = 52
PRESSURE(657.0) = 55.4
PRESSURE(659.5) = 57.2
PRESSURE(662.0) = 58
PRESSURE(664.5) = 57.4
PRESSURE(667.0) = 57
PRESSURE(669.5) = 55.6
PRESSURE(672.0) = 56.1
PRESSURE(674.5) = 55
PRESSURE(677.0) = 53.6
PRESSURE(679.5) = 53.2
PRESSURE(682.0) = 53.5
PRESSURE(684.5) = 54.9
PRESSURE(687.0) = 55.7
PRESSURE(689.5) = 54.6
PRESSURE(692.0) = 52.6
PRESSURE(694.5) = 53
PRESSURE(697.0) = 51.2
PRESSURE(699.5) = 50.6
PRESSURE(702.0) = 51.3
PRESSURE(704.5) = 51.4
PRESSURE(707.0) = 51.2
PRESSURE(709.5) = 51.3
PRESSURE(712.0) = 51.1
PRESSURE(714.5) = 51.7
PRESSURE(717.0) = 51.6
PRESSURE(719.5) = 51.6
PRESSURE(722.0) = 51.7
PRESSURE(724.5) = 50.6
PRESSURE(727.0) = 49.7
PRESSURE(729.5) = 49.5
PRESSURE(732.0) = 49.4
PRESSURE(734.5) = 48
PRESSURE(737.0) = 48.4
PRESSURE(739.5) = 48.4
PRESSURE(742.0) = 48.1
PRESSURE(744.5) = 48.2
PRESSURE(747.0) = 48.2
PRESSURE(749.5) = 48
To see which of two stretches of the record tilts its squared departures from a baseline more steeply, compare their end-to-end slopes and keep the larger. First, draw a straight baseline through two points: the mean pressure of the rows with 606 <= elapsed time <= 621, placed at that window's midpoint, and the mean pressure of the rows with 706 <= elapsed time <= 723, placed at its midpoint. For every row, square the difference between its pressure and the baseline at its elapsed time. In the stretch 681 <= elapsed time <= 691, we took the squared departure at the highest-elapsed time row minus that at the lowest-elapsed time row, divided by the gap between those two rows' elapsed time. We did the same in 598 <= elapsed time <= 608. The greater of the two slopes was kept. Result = 0.6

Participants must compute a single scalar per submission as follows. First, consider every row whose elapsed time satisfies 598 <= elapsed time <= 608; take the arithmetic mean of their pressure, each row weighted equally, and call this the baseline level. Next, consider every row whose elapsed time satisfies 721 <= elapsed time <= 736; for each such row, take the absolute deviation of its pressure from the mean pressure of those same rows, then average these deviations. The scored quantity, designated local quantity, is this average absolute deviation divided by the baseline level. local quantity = 0.016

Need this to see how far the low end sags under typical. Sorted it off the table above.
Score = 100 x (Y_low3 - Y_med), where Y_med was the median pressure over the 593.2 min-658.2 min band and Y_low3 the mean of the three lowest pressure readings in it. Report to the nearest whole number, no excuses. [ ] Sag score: -2637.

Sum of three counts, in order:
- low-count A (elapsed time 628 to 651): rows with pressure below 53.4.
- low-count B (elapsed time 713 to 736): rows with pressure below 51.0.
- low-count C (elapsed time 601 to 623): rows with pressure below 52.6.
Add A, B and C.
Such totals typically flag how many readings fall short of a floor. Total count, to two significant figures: 14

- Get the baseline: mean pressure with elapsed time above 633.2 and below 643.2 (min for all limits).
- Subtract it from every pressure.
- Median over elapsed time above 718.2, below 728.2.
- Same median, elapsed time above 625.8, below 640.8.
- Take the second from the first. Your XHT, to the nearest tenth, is 12.0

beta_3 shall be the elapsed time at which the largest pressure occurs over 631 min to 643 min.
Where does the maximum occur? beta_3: 632.0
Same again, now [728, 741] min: 729.5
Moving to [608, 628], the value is 609.5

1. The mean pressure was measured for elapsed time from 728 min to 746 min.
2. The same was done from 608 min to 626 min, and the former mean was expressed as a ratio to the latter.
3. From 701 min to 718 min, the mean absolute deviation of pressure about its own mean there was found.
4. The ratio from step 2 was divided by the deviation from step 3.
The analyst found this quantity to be 5.4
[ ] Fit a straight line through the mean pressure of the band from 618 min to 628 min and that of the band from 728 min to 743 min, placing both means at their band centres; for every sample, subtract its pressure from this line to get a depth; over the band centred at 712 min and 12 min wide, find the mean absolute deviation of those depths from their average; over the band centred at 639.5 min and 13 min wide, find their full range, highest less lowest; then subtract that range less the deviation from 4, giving -6.0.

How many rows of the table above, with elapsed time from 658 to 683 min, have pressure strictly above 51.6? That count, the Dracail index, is 10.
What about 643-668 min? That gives 6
